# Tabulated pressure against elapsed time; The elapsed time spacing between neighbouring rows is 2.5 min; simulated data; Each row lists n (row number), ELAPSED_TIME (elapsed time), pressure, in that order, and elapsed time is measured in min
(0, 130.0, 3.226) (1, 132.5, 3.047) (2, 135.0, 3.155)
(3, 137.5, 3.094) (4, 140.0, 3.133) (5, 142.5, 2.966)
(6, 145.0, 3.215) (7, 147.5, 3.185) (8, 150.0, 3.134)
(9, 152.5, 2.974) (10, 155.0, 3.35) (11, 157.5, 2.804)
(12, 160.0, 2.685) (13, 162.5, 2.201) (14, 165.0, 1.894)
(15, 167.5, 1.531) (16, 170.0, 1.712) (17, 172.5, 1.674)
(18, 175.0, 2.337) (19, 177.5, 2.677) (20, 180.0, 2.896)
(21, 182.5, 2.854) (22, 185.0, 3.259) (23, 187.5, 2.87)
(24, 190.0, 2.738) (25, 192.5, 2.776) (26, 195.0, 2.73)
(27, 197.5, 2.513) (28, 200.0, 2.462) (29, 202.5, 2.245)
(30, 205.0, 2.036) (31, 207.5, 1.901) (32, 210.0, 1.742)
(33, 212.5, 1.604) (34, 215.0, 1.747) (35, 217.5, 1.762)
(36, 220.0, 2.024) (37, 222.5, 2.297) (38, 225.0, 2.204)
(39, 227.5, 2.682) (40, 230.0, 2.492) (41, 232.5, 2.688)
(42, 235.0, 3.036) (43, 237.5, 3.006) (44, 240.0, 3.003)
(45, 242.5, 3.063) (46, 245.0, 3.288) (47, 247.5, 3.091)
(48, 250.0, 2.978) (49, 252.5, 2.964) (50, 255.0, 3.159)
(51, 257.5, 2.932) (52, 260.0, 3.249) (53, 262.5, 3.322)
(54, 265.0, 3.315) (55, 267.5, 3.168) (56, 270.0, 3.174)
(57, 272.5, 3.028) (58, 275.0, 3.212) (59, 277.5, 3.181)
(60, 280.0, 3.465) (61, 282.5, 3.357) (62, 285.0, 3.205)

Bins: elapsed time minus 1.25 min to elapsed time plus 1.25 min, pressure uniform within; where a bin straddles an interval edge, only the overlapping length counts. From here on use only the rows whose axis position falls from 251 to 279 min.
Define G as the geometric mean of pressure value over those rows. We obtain 3.2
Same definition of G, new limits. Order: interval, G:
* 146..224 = 2.3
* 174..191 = 2.8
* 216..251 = 2.6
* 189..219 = 2.1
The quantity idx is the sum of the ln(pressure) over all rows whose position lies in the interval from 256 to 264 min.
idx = 3.45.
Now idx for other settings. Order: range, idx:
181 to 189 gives 3.28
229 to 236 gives 3.01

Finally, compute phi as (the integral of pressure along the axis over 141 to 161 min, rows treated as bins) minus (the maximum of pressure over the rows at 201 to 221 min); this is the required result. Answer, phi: 59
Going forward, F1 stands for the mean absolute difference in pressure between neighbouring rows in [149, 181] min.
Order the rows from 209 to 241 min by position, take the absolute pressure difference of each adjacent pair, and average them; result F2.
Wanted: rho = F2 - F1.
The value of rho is -0.14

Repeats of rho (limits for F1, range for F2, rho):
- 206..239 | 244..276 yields -0.06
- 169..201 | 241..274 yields -0.08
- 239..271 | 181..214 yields 0.05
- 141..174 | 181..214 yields -0.06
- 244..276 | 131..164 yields 0.06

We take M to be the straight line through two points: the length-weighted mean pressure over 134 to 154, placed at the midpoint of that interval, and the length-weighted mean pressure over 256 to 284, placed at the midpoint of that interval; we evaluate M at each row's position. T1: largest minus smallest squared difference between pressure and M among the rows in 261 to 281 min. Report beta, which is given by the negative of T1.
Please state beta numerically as -0.1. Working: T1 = 0.06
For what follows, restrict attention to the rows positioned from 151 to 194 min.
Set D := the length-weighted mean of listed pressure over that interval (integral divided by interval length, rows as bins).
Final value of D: 2.5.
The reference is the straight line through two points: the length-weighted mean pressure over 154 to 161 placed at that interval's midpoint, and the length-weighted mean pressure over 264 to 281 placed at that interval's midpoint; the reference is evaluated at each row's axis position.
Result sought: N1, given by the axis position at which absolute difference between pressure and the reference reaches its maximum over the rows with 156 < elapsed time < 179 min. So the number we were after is 167.5 min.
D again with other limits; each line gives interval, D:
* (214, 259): 2.7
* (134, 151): 3.1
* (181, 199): 2.8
